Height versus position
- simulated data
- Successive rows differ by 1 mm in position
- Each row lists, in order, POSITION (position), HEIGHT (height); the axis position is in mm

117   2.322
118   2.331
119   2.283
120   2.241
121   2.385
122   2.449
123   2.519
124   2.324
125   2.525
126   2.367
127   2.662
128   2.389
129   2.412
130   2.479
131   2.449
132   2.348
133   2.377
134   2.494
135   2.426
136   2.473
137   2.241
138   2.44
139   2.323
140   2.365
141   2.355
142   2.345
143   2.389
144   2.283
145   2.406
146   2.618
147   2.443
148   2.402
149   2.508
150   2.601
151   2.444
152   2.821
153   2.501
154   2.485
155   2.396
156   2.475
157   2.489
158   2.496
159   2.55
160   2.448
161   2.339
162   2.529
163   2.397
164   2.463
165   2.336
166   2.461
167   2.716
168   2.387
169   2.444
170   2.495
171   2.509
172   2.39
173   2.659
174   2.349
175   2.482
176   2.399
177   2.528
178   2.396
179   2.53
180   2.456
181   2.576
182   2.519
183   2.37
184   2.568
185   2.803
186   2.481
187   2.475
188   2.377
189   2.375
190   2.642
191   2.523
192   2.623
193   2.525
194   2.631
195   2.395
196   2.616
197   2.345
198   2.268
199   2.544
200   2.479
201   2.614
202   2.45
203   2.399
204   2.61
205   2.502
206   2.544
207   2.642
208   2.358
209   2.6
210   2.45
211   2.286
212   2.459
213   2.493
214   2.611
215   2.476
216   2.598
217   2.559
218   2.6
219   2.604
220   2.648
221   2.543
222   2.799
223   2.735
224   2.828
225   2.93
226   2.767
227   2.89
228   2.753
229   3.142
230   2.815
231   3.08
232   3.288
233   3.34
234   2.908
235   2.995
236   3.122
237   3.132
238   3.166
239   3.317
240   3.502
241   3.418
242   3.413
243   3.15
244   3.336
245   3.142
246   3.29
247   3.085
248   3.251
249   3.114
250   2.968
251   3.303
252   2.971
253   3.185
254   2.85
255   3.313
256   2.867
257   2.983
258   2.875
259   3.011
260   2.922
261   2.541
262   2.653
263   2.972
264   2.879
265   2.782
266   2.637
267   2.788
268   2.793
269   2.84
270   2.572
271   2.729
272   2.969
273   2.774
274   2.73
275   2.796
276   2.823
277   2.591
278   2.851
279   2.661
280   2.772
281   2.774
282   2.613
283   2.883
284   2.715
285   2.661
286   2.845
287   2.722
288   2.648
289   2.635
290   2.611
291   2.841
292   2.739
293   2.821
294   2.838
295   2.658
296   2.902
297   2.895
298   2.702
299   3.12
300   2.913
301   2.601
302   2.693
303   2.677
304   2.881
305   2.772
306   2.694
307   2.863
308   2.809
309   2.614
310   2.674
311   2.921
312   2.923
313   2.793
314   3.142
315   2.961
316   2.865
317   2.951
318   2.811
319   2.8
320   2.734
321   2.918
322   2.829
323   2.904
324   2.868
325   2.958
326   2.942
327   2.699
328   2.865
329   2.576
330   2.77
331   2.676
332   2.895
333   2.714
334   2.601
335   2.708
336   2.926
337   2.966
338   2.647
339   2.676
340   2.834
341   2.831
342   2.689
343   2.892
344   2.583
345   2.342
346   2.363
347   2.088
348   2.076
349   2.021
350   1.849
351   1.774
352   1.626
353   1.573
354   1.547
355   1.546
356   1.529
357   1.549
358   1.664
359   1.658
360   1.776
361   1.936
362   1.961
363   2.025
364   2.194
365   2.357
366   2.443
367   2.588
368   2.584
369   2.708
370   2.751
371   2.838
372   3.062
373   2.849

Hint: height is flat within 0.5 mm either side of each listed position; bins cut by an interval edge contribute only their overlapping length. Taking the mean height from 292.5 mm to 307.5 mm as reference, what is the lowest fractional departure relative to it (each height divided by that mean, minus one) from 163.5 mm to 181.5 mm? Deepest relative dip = -0.17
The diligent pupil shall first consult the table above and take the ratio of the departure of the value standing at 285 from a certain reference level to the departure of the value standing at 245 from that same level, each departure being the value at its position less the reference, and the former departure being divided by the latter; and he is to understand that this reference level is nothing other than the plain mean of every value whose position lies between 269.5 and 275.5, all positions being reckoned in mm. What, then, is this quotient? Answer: -0.3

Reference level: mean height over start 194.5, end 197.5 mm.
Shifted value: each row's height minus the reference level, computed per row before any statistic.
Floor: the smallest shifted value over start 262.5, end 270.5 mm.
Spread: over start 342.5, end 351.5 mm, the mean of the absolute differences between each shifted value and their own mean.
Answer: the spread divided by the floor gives 2.4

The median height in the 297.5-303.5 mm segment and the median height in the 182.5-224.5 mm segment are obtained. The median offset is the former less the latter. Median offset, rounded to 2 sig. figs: 0.15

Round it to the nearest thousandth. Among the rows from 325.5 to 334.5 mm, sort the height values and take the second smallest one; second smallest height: 2.601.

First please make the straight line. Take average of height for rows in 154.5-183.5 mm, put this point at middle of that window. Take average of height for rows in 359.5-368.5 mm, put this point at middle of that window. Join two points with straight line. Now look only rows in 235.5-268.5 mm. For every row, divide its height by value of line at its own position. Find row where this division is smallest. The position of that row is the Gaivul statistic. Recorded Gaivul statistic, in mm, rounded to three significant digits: 261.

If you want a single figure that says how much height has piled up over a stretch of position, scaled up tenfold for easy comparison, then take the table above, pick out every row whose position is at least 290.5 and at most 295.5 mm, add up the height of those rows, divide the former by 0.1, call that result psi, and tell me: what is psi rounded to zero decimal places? 139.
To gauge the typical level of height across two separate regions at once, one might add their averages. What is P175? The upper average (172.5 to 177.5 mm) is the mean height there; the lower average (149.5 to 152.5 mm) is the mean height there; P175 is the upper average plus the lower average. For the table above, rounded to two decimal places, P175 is 5.11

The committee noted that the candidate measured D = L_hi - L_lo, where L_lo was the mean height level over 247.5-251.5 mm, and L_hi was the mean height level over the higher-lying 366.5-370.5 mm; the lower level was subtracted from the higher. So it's -0.5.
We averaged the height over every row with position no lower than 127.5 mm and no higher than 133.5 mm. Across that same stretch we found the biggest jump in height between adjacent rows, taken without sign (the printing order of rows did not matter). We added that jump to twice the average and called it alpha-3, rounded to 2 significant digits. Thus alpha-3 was 4.9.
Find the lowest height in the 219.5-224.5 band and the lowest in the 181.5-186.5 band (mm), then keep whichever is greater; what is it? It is 2.54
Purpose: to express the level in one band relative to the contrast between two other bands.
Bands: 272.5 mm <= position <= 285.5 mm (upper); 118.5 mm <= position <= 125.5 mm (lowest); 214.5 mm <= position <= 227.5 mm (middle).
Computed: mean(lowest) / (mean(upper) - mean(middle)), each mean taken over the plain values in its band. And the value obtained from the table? 47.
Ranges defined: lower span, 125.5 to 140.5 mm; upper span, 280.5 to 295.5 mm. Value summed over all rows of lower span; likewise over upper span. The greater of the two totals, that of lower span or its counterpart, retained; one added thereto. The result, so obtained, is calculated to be 42.0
